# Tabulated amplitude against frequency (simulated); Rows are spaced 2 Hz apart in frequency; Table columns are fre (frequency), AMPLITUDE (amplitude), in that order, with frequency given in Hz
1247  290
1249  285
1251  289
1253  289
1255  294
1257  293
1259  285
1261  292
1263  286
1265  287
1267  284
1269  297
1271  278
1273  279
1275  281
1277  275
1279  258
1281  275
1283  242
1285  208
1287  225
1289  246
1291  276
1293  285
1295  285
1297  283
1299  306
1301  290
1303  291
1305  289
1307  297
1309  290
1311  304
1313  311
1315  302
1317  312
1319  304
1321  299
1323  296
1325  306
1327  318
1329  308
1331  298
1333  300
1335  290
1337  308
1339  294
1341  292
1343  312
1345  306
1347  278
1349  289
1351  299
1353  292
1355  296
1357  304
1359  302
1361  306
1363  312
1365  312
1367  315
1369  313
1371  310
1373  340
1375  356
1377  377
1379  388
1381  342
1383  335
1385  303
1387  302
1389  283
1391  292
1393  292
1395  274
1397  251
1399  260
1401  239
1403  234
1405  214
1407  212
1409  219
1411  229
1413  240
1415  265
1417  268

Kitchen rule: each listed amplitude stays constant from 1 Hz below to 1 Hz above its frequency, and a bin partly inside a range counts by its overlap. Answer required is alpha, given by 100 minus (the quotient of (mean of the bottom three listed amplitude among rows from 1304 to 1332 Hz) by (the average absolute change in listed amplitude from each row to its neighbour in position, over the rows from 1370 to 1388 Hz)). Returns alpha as 86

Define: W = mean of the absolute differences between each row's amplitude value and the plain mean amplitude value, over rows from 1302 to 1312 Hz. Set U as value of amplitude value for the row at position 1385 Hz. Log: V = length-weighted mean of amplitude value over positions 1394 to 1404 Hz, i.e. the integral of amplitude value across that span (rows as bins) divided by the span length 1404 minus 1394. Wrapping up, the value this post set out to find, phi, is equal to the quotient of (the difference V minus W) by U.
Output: 0.81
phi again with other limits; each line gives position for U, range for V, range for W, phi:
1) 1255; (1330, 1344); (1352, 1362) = 1.00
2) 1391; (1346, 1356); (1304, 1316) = 0.97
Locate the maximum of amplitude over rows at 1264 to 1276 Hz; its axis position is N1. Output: 1269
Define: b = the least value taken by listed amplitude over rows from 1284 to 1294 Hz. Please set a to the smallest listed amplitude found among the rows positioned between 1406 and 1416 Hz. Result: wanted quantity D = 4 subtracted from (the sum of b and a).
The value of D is 416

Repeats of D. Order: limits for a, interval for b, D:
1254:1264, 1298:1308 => 570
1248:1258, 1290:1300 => 557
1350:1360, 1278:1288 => 496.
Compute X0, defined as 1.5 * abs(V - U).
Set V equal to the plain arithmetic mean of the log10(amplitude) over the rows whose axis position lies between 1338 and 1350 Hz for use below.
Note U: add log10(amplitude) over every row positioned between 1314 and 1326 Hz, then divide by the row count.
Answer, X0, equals 0.018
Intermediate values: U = 2.48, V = 2.470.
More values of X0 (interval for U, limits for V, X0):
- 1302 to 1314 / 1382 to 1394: 0.008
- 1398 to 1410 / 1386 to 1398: 0.135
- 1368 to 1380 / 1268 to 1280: 0.143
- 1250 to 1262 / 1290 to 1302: 0.007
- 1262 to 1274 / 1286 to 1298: 0.046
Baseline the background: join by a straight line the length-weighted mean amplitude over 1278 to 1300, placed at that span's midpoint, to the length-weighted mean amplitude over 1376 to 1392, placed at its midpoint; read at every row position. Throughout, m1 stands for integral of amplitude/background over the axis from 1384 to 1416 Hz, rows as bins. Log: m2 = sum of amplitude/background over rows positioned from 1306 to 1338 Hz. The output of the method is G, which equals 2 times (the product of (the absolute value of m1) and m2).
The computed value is 826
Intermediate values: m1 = 24.3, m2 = 17.0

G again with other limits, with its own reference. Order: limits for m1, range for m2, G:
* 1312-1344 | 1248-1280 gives 1245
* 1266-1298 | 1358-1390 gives 1076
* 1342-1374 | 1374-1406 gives 904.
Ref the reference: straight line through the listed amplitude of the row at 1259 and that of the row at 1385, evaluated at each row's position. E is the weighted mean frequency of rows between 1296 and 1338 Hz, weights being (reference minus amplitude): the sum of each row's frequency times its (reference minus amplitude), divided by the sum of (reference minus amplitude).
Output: 1320.5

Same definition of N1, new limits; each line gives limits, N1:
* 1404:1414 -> 1413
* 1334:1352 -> 1343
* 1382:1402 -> 1383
